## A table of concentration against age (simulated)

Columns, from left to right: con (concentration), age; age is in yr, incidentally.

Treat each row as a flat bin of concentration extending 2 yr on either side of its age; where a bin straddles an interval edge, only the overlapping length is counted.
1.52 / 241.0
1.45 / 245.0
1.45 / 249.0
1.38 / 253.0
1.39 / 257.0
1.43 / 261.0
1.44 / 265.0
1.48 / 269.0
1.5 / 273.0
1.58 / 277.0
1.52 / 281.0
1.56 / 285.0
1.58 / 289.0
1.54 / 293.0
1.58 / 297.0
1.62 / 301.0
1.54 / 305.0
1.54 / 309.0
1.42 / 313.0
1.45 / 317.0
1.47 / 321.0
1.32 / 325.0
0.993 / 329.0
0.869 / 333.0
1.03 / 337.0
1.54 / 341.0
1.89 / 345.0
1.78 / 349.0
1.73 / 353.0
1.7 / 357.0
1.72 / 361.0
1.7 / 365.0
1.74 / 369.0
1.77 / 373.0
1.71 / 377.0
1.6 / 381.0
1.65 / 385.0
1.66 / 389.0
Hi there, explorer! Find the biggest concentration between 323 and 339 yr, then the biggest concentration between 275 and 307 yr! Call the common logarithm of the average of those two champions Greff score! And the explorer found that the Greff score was 0.17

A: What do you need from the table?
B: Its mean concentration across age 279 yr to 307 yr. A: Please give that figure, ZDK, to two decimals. 1.56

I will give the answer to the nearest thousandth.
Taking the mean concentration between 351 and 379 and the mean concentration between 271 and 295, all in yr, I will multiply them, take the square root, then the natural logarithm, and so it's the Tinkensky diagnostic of 0.490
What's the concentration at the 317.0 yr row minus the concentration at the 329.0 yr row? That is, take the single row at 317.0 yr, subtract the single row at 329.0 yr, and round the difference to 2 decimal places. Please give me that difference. 0.46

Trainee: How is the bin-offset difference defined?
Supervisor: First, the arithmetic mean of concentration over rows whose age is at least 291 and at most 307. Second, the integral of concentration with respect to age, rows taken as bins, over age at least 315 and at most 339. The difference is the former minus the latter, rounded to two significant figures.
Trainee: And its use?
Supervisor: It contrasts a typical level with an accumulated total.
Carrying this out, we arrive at -27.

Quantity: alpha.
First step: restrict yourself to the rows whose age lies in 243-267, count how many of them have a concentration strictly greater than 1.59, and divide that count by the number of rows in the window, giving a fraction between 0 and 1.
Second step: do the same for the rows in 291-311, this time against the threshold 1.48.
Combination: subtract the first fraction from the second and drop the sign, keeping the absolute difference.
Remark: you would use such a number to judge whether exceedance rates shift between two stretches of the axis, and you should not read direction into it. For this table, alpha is 1.0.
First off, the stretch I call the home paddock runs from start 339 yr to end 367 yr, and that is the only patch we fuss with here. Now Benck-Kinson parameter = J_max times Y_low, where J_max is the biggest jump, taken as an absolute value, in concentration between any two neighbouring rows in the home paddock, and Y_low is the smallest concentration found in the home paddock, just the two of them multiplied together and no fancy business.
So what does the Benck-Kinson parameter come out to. 0.54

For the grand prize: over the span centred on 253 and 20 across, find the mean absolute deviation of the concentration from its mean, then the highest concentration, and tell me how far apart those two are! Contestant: 1.42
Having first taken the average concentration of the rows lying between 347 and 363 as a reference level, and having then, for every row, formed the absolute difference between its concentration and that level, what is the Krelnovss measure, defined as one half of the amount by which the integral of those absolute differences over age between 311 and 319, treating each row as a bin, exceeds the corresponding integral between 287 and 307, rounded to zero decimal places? 0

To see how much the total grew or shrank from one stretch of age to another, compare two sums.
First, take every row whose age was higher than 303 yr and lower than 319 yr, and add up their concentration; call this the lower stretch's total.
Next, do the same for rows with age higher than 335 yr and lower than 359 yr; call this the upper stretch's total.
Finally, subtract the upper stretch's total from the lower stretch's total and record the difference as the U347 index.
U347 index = -4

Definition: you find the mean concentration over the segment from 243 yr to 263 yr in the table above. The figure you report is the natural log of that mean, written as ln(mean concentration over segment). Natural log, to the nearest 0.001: 0.351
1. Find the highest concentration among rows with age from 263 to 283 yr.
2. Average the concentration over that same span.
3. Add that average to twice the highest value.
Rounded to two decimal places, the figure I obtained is 4.66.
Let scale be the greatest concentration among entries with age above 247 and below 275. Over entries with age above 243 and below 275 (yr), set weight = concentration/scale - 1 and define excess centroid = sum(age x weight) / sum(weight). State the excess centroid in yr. 256.0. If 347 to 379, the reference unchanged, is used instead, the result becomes 362.8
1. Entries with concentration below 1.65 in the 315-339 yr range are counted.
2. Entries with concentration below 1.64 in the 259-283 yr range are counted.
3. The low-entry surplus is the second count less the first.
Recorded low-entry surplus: 0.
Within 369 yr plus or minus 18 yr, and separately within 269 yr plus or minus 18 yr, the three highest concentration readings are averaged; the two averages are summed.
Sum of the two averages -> 3.30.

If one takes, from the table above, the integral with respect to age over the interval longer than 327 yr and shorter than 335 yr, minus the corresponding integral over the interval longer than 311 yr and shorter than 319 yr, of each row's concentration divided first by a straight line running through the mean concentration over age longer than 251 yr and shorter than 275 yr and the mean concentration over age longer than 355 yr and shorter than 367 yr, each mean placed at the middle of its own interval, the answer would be -2.7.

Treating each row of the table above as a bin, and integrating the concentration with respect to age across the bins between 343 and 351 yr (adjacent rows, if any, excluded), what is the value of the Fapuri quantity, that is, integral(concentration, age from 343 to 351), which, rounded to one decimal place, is 14.7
